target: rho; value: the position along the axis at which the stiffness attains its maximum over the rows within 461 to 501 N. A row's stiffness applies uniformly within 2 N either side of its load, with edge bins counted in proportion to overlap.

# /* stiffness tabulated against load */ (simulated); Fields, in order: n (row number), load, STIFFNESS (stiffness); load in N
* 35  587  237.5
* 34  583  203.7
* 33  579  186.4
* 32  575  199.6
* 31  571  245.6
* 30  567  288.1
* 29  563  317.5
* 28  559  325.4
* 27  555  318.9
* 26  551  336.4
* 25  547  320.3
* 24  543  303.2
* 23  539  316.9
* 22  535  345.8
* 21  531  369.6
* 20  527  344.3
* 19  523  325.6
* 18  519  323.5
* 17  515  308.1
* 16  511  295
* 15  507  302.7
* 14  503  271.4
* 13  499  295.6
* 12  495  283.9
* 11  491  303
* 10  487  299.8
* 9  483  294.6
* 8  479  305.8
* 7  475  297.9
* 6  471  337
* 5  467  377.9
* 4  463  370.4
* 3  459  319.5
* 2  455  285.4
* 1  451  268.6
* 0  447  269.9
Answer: 467 N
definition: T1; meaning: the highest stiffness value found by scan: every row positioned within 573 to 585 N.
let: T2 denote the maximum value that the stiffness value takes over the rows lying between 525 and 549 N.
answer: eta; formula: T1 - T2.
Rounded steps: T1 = 203.7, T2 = 369.6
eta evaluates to -166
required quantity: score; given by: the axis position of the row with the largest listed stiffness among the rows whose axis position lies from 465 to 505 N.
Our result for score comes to 467 N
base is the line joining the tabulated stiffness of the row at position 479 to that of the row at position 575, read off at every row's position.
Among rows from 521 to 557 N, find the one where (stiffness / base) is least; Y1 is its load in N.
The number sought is 523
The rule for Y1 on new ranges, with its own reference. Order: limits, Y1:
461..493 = 475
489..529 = 503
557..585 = 579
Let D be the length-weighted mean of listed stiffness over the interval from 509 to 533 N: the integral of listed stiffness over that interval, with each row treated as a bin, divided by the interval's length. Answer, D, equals 328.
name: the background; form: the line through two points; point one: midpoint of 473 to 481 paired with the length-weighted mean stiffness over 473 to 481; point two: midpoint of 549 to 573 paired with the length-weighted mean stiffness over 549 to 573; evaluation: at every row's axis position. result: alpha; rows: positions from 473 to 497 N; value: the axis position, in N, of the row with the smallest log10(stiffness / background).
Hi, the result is 495 N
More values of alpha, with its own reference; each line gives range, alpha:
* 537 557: 543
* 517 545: 543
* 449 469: 451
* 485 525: 503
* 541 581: 579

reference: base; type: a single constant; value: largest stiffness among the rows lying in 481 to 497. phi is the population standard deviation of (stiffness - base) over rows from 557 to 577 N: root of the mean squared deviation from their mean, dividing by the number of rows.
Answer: 47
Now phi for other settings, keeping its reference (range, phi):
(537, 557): 11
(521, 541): 18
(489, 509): 12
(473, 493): 4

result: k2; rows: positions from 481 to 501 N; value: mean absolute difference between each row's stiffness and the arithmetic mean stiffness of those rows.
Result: 5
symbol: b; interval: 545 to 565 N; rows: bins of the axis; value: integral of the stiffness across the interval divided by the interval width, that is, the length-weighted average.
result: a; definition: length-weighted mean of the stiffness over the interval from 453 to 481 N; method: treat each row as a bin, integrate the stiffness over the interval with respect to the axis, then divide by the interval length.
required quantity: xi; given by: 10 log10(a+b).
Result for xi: 28.1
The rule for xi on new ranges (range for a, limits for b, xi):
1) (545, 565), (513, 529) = 28.1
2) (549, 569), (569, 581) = 27.2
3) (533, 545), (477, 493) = 27.9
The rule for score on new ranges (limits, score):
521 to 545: 531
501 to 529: 527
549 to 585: 551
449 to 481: 467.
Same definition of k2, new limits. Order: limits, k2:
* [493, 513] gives 10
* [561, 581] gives 44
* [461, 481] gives 29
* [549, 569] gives 12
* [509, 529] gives 14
